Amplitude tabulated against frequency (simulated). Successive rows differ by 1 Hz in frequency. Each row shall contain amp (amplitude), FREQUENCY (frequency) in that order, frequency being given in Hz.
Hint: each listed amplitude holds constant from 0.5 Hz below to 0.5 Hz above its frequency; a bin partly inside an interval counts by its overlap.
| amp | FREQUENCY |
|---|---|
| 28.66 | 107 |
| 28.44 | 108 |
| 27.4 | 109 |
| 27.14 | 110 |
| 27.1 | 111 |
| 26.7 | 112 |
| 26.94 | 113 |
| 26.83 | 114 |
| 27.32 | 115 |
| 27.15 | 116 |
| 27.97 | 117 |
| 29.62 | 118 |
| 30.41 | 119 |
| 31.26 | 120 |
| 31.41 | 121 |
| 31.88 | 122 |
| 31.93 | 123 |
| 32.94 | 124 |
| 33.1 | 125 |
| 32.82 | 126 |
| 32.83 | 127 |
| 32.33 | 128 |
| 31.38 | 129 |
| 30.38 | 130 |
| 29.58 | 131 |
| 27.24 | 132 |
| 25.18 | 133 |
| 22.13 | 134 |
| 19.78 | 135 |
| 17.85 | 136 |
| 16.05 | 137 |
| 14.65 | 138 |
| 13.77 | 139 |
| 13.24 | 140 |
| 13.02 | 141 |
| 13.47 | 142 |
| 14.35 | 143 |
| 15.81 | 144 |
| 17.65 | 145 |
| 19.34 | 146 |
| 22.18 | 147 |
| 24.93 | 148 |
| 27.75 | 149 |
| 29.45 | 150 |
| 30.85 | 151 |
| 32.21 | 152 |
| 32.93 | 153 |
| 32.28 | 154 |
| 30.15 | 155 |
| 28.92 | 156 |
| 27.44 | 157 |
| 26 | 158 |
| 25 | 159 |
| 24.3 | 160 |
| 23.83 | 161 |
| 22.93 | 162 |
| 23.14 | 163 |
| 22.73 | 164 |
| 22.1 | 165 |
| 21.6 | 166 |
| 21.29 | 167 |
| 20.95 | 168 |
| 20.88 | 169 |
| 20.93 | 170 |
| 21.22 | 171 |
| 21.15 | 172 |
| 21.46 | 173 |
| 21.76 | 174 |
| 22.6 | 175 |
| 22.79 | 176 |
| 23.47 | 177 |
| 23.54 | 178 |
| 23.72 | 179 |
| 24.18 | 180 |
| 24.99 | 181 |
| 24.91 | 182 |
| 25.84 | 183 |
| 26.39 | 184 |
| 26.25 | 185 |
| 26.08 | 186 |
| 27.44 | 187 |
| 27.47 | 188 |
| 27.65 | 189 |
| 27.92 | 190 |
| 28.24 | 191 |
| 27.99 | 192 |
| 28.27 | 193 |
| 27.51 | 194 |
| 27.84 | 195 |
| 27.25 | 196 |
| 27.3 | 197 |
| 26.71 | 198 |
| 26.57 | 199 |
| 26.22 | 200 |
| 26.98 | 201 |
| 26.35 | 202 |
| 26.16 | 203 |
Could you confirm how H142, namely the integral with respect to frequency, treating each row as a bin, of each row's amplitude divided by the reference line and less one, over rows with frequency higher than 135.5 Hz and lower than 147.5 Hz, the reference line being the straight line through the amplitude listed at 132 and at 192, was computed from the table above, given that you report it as -5.0 Hz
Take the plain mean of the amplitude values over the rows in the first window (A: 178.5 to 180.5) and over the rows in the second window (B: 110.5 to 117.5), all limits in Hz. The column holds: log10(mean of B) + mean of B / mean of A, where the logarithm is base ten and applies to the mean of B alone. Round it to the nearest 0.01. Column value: 2.57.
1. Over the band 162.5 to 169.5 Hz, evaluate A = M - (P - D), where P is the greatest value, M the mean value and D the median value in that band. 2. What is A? 20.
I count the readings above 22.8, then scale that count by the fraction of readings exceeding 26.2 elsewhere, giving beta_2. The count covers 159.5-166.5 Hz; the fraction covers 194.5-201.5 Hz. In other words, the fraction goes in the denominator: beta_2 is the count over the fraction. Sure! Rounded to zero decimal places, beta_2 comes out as 4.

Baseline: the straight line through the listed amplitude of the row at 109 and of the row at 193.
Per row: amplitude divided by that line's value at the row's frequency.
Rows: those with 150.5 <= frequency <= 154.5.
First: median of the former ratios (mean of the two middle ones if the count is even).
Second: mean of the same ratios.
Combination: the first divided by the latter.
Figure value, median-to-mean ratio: 1.01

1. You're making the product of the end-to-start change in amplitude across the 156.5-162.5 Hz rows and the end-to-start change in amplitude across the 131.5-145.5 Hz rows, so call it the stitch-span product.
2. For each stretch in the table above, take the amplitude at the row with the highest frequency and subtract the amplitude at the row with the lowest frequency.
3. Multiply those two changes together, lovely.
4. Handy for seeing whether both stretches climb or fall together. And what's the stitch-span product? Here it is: 43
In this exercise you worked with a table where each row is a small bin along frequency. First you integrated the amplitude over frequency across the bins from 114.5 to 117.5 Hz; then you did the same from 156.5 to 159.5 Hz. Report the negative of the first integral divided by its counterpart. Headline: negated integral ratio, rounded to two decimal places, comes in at -1.05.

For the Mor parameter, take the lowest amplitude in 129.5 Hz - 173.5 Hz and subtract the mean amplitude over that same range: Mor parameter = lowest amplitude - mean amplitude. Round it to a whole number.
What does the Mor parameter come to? -10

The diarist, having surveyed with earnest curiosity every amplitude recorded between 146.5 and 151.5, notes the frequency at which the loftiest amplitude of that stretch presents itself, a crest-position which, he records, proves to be 151 Hz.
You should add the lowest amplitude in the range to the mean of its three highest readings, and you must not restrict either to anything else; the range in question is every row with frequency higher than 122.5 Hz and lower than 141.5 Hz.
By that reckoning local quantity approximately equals 46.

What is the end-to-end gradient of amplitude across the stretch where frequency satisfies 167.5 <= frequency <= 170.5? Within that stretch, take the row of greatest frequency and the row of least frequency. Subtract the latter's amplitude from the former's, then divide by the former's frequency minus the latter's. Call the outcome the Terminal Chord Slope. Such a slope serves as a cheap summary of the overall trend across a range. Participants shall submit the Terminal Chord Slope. -0.01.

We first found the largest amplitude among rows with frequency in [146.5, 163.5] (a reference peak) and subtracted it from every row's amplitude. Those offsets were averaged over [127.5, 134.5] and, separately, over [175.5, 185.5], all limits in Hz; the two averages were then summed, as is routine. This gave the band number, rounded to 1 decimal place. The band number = -12.9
